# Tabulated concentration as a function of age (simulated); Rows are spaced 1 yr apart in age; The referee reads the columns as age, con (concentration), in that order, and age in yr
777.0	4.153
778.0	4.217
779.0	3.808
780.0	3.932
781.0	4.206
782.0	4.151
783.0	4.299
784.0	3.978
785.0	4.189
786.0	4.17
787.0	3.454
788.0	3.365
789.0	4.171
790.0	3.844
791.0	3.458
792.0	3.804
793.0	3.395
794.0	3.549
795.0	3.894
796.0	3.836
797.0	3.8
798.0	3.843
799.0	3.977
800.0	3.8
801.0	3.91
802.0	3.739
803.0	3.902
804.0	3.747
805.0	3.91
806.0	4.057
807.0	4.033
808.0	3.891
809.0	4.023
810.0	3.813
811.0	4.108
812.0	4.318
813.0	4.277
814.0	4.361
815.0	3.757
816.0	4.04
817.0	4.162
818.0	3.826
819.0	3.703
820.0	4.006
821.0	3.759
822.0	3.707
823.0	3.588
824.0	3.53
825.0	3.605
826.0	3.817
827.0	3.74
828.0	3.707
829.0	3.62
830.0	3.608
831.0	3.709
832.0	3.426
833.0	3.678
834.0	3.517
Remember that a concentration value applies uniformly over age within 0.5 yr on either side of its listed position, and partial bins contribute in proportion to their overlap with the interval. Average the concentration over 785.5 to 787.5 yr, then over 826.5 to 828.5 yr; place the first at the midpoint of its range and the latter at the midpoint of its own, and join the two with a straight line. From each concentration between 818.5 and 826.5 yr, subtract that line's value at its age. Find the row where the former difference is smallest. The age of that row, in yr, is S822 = 824.0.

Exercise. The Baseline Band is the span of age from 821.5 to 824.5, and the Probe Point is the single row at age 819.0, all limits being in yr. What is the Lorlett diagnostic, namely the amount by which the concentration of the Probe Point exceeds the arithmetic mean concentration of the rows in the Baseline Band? 0.1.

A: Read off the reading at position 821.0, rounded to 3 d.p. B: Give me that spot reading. 3.759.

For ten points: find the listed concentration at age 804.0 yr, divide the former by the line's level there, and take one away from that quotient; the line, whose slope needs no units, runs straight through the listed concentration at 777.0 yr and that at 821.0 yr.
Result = -0.042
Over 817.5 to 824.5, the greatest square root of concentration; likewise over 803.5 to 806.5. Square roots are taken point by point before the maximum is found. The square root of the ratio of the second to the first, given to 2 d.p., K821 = 1.00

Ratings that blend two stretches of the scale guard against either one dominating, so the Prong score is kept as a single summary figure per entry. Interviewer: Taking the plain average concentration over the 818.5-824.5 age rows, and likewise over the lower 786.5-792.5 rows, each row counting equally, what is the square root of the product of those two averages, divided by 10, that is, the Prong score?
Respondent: 0.370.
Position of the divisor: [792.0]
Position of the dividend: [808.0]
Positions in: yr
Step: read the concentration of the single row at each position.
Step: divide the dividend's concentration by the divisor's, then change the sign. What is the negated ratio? -1.02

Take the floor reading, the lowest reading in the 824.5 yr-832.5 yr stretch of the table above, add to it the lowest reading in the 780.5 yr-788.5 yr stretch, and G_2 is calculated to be 6.79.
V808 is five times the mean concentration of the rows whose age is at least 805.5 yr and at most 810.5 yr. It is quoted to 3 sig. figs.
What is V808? 19.8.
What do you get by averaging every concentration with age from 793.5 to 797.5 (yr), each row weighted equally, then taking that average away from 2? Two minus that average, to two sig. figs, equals -1.8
